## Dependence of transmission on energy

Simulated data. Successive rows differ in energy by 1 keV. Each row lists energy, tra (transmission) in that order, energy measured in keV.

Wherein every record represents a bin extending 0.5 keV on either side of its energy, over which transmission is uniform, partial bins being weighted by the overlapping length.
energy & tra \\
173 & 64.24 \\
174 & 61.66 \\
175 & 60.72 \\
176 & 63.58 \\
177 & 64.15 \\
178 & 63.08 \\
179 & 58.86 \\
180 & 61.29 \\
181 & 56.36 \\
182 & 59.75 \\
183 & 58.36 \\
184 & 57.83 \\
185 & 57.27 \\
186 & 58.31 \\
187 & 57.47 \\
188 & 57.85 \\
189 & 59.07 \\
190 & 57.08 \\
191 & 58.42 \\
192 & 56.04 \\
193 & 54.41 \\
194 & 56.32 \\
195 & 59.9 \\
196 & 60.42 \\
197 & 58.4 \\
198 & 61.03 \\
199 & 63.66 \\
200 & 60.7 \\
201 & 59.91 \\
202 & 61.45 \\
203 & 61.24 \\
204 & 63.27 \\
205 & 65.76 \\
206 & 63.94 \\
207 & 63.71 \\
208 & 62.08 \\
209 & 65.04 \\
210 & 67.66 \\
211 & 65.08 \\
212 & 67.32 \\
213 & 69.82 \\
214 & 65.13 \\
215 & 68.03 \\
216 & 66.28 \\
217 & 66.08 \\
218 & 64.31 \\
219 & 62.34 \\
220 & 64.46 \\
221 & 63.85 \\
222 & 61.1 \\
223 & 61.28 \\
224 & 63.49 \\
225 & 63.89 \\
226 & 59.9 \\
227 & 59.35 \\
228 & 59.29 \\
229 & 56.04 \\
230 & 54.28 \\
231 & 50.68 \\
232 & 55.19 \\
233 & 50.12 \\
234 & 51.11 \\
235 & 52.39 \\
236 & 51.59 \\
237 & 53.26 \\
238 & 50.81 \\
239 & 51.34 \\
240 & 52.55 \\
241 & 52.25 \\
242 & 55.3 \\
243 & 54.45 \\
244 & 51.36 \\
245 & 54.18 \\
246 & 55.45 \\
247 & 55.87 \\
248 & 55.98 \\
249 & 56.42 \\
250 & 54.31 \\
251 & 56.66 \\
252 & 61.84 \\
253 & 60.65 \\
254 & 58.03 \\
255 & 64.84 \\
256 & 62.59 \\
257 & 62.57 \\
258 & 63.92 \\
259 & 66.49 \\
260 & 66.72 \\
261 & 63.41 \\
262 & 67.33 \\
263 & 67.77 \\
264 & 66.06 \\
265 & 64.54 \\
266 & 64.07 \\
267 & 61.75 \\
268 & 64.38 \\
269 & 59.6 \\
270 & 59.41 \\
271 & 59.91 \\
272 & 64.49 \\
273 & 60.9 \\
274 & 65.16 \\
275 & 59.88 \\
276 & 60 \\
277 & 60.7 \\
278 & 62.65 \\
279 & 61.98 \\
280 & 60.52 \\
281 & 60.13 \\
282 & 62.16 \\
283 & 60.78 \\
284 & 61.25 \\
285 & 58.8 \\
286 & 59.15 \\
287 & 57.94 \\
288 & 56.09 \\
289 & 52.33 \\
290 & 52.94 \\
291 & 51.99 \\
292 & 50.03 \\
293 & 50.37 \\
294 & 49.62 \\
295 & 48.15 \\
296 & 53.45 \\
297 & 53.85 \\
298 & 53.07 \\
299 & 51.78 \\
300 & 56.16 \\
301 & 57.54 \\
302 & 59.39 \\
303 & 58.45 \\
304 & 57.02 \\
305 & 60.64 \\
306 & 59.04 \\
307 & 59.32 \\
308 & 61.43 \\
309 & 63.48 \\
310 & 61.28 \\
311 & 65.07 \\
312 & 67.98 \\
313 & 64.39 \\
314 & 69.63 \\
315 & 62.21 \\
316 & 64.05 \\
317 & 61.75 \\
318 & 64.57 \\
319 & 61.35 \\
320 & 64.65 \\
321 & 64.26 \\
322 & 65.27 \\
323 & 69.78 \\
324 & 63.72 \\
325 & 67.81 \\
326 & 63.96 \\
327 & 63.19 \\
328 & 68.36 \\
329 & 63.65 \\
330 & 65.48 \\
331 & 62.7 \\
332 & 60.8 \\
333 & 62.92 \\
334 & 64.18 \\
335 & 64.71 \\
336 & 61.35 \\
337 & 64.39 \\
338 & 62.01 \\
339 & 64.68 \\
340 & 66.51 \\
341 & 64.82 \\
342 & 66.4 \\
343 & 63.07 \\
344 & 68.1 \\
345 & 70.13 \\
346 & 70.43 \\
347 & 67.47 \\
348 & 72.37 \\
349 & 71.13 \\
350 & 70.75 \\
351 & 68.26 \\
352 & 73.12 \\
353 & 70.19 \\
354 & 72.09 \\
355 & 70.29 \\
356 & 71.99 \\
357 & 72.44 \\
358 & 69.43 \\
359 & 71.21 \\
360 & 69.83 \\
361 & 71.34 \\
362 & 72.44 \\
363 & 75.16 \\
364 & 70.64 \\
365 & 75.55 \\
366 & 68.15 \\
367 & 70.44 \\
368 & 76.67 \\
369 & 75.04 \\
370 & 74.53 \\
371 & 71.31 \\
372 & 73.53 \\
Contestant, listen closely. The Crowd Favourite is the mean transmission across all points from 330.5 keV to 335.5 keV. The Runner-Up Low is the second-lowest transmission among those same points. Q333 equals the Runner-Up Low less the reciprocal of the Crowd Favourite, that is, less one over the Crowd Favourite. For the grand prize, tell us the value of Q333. 63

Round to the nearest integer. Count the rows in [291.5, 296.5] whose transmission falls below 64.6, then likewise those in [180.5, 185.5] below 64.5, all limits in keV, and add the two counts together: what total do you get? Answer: 10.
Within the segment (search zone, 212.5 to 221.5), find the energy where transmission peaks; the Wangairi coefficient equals 213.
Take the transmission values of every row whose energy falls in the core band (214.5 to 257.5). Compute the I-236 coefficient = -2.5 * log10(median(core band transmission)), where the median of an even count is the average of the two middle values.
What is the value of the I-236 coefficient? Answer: -4.38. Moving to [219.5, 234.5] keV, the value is -4.43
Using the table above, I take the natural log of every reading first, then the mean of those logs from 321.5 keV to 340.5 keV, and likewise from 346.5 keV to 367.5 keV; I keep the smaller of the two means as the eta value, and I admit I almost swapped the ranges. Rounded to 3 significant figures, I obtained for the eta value 4.17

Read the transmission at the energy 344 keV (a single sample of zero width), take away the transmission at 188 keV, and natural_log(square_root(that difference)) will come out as 1.16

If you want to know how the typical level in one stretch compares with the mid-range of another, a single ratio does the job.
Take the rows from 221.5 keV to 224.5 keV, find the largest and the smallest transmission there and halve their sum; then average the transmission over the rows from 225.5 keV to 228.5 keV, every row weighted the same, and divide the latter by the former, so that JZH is 0.96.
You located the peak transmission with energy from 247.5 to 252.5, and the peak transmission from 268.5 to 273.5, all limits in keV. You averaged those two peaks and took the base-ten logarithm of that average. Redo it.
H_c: 1.80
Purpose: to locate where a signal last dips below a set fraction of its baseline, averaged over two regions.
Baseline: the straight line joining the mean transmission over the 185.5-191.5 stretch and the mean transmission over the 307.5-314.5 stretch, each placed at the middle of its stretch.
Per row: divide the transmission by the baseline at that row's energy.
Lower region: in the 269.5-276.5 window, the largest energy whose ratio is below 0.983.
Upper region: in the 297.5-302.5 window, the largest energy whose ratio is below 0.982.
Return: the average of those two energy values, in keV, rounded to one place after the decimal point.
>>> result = 289.0 keV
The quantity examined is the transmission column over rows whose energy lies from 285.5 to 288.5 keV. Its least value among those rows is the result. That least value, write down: 56.09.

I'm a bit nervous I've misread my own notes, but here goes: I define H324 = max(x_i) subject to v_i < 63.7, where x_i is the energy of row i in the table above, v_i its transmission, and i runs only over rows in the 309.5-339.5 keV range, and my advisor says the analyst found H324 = 338 keV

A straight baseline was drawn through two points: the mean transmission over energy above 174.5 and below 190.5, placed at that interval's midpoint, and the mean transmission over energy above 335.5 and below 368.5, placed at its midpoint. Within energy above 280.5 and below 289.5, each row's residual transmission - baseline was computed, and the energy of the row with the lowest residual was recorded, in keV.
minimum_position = 289 keV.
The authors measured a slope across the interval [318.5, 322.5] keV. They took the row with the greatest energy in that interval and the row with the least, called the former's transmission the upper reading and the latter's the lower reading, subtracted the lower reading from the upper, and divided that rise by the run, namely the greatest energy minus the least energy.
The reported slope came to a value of 1.3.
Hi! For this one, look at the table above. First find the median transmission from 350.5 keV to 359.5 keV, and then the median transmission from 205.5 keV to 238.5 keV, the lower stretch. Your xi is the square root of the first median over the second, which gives 1.07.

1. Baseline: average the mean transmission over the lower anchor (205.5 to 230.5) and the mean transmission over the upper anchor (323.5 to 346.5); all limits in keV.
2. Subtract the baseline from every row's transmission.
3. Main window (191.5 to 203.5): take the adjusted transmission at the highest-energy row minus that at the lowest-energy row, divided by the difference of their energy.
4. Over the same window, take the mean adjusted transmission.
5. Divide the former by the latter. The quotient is -0.10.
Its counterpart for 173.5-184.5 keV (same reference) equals 0.11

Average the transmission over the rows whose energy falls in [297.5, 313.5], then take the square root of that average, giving 7.73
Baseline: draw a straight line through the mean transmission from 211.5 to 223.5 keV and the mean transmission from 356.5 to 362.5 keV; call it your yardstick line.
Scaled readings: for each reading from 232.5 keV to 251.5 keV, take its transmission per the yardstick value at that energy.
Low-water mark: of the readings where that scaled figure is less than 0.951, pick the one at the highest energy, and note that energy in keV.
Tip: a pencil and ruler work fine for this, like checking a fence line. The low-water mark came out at 251 keV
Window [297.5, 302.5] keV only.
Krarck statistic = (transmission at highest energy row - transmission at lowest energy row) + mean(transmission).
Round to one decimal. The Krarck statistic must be 61.9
